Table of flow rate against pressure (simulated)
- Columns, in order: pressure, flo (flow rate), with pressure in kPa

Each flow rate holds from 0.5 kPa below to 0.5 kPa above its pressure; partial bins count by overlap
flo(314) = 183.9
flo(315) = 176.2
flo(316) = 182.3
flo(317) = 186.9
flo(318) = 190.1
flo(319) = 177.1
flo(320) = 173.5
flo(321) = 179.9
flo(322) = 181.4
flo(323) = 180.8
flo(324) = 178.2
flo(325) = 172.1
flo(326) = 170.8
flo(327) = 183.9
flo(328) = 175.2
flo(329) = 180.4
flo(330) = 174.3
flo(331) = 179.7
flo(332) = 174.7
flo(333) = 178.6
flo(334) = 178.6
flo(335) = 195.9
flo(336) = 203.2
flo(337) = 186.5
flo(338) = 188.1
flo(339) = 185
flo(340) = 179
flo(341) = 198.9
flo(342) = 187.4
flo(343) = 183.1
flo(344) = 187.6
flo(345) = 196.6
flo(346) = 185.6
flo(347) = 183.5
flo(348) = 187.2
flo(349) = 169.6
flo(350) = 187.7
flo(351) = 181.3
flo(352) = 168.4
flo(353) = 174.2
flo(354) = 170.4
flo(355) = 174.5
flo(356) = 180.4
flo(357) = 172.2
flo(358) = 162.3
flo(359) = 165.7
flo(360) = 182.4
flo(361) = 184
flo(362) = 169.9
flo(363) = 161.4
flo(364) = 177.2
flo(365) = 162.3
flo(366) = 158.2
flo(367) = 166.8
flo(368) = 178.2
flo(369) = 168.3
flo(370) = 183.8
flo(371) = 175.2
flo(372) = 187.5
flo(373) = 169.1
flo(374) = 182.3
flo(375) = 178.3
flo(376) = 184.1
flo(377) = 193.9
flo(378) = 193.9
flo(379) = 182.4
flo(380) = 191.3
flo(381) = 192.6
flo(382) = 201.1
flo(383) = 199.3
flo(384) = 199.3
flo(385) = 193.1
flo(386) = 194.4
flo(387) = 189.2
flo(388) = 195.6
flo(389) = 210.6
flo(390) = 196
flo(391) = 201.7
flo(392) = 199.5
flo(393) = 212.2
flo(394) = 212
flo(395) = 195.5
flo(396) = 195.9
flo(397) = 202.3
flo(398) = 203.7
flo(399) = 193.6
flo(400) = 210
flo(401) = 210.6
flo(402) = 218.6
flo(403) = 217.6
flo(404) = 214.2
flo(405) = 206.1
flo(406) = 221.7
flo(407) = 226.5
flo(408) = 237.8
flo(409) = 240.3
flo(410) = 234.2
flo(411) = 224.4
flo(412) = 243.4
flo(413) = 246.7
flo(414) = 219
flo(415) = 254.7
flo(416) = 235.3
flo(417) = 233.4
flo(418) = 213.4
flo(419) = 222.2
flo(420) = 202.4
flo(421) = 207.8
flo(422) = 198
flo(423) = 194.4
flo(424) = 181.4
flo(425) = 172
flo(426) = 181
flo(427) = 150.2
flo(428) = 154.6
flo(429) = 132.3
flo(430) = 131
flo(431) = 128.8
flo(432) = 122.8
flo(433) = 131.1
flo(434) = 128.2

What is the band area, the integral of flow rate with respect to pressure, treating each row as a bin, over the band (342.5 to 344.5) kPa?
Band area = 371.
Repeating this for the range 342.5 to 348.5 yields 1124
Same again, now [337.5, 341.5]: 751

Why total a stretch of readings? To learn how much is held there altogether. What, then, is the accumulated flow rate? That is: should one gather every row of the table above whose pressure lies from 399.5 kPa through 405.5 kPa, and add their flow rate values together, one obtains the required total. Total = 1277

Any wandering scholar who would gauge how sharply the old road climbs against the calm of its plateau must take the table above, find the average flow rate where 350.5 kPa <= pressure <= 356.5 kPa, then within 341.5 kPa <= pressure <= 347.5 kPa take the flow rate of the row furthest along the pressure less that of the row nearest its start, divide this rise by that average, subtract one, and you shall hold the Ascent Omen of -1.02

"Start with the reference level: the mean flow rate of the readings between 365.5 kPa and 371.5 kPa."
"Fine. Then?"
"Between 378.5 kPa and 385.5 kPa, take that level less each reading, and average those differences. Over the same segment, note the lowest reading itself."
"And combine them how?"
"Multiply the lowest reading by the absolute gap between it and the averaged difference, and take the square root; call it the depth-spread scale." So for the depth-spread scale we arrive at 193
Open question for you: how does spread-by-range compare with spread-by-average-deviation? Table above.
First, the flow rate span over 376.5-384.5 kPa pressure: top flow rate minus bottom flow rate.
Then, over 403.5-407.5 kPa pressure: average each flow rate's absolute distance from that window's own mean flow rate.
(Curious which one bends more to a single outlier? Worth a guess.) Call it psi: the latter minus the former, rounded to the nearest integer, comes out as -12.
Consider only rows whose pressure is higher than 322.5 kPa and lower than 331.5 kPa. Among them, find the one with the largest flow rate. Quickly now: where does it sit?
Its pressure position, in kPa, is 327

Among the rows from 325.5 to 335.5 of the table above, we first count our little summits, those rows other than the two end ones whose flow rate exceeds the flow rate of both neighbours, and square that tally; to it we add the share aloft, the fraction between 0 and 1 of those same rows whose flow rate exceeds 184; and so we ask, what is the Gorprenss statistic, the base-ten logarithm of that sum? 1.0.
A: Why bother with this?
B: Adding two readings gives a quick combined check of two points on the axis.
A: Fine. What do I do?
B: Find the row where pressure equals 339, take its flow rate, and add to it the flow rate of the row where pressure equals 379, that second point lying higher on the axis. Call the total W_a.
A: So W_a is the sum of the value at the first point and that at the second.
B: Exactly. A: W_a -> 367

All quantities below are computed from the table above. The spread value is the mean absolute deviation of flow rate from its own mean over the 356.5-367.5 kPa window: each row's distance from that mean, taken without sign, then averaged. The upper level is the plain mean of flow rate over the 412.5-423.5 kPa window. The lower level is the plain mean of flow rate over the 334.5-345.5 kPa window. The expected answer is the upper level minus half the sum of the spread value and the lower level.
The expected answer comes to 122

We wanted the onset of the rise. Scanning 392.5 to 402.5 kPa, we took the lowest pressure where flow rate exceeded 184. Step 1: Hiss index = 393 kPa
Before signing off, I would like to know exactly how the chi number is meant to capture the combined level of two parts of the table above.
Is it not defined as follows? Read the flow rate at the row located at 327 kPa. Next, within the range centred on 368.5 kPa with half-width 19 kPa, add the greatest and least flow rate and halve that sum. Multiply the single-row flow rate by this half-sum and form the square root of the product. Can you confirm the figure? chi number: 182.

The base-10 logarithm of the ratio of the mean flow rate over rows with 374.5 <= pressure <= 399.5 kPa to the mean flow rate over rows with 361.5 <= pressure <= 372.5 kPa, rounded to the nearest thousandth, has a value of 0.058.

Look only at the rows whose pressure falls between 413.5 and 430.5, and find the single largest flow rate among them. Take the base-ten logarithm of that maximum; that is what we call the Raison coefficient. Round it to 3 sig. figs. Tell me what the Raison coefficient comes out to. 2.41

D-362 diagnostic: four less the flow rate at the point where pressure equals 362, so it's -166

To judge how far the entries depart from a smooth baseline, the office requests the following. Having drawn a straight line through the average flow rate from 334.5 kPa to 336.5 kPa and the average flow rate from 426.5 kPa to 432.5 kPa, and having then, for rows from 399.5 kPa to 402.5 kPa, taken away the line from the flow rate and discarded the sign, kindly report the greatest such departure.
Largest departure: 64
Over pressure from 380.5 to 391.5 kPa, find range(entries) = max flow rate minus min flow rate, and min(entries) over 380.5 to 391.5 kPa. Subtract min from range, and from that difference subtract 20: -188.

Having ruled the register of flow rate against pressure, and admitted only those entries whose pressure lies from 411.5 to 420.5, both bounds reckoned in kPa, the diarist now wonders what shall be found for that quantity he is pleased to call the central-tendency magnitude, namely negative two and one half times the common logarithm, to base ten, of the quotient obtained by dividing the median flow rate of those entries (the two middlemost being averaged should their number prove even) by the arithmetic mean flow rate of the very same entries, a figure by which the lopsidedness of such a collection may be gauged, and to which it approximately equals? -0.016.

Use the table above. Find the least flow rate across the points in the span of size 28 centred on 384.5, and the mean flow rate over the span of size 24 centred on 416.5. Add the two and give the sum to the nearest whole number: 382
